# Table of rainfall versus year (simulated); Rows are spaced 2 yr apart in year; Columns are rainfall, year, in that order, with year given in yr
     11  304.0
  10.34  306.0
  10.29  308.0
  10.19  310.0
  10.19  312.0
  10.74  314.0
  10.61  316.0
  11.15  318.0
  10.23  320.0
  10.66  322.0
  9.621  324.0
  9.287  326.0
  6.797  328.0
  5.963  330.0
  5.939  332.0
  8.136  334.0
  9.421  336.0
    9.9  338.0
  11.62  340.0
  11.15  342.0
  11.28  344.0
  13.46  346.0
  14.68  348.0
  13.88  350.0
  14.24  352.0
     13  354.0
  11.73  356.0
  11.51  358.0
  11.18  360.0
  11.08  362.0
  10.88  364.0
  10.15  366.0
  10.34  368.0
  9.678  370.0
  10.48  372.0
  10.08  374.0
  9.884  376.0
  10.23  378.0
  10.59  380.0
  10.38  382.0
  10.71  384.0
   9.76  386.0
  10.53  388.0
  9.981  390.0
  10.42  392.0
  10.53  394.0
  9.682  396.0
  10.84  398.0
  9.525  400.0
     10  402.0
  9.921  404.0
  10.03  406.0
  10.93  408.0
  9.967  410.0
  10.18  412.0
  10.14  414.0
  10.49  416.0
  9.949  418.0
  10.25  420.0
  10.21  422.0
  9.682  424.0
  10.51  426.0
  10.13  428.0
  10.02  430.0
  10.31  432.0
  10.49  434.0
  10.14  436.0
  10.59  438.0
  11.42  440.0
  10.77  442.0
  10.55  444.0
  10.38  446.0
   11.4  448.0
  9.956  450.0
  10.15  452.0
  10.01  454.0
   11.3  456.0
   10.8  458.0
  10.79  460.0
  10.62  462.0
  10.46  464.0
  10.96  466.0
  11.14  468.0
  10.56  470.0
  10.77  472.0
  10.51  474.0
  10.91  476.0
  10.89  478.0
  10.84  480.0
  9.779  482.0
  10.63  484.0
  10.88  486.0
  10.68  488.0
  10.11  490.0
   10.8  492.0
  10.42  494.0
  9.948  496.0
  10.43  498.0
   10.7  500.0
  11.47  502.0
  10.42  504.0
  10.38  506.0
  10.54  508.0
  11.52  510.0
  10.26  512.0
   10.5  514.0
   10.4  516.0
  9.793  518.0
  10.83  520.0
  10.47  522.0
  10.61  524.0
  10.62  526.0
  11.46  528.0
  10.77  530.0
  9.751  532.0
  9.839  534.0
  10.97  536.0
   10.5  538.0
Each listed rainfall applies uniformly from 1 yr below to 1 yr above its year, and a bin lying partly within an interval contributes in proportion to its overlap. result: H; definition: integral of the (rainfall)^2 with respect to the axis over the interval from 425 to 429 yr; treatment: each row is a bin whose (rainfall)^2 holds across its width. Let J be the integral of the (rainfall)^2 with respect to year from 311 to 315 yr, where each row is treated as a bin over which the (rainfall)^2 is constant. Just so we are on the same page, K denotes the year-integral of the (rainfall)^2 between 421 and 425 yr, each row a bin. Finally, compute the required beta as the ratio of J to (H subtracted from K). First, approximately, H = 426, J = 438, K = 396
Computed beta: -15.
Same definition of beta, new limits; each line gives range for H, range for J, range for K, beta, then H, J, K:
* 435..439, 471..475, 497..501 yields 27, 430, 453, 447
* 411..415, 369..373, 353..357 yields 2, 413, 407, 613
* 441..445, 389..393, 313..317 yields 333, 455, 416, 456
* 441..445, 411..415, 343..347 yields 3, 455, 413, 617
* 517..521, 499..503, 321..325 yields -35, 426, 492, 412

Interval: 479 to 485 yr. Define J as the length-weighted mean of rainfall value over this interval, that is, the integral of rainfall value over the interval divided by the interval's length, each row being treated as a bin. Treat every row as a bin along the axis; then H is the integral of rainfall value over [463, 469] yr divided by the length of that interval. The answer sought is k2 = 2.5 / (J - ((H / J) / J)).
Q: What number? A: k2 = 0.242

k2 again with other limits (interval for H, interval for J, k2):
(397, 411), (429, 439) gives 0.245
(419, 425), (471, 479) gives 0.234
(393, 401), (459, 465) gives 0.237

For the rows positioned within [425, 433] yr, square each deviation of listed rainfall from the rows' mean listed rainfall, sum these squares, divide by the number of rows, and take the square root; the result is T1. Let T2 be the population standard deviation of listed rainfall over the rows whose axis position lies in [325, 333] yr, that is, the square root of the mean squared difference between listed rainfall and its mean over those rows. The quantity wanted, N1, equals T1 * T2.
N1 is 0.25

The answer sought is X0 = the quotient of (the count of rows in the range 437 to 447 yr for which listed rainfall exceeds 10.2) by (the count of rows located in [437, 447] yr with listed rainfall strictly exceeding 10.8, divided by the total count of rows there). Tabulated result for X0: 25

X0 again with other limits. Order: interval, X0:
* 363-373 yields 15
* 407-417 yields 10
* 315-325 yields 20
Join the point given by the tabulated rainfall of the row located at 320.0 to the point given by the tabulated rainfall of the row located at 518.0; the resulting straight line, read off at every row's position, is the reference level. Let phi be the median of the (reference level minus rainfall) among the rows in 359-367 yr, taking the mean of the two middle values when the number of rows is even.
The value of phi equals -0.84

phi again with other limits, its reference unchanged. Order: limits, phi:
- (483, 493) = -0.82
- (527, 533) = -1.00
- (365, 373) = -0.12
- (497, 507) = -0.60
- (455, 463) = -0.87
